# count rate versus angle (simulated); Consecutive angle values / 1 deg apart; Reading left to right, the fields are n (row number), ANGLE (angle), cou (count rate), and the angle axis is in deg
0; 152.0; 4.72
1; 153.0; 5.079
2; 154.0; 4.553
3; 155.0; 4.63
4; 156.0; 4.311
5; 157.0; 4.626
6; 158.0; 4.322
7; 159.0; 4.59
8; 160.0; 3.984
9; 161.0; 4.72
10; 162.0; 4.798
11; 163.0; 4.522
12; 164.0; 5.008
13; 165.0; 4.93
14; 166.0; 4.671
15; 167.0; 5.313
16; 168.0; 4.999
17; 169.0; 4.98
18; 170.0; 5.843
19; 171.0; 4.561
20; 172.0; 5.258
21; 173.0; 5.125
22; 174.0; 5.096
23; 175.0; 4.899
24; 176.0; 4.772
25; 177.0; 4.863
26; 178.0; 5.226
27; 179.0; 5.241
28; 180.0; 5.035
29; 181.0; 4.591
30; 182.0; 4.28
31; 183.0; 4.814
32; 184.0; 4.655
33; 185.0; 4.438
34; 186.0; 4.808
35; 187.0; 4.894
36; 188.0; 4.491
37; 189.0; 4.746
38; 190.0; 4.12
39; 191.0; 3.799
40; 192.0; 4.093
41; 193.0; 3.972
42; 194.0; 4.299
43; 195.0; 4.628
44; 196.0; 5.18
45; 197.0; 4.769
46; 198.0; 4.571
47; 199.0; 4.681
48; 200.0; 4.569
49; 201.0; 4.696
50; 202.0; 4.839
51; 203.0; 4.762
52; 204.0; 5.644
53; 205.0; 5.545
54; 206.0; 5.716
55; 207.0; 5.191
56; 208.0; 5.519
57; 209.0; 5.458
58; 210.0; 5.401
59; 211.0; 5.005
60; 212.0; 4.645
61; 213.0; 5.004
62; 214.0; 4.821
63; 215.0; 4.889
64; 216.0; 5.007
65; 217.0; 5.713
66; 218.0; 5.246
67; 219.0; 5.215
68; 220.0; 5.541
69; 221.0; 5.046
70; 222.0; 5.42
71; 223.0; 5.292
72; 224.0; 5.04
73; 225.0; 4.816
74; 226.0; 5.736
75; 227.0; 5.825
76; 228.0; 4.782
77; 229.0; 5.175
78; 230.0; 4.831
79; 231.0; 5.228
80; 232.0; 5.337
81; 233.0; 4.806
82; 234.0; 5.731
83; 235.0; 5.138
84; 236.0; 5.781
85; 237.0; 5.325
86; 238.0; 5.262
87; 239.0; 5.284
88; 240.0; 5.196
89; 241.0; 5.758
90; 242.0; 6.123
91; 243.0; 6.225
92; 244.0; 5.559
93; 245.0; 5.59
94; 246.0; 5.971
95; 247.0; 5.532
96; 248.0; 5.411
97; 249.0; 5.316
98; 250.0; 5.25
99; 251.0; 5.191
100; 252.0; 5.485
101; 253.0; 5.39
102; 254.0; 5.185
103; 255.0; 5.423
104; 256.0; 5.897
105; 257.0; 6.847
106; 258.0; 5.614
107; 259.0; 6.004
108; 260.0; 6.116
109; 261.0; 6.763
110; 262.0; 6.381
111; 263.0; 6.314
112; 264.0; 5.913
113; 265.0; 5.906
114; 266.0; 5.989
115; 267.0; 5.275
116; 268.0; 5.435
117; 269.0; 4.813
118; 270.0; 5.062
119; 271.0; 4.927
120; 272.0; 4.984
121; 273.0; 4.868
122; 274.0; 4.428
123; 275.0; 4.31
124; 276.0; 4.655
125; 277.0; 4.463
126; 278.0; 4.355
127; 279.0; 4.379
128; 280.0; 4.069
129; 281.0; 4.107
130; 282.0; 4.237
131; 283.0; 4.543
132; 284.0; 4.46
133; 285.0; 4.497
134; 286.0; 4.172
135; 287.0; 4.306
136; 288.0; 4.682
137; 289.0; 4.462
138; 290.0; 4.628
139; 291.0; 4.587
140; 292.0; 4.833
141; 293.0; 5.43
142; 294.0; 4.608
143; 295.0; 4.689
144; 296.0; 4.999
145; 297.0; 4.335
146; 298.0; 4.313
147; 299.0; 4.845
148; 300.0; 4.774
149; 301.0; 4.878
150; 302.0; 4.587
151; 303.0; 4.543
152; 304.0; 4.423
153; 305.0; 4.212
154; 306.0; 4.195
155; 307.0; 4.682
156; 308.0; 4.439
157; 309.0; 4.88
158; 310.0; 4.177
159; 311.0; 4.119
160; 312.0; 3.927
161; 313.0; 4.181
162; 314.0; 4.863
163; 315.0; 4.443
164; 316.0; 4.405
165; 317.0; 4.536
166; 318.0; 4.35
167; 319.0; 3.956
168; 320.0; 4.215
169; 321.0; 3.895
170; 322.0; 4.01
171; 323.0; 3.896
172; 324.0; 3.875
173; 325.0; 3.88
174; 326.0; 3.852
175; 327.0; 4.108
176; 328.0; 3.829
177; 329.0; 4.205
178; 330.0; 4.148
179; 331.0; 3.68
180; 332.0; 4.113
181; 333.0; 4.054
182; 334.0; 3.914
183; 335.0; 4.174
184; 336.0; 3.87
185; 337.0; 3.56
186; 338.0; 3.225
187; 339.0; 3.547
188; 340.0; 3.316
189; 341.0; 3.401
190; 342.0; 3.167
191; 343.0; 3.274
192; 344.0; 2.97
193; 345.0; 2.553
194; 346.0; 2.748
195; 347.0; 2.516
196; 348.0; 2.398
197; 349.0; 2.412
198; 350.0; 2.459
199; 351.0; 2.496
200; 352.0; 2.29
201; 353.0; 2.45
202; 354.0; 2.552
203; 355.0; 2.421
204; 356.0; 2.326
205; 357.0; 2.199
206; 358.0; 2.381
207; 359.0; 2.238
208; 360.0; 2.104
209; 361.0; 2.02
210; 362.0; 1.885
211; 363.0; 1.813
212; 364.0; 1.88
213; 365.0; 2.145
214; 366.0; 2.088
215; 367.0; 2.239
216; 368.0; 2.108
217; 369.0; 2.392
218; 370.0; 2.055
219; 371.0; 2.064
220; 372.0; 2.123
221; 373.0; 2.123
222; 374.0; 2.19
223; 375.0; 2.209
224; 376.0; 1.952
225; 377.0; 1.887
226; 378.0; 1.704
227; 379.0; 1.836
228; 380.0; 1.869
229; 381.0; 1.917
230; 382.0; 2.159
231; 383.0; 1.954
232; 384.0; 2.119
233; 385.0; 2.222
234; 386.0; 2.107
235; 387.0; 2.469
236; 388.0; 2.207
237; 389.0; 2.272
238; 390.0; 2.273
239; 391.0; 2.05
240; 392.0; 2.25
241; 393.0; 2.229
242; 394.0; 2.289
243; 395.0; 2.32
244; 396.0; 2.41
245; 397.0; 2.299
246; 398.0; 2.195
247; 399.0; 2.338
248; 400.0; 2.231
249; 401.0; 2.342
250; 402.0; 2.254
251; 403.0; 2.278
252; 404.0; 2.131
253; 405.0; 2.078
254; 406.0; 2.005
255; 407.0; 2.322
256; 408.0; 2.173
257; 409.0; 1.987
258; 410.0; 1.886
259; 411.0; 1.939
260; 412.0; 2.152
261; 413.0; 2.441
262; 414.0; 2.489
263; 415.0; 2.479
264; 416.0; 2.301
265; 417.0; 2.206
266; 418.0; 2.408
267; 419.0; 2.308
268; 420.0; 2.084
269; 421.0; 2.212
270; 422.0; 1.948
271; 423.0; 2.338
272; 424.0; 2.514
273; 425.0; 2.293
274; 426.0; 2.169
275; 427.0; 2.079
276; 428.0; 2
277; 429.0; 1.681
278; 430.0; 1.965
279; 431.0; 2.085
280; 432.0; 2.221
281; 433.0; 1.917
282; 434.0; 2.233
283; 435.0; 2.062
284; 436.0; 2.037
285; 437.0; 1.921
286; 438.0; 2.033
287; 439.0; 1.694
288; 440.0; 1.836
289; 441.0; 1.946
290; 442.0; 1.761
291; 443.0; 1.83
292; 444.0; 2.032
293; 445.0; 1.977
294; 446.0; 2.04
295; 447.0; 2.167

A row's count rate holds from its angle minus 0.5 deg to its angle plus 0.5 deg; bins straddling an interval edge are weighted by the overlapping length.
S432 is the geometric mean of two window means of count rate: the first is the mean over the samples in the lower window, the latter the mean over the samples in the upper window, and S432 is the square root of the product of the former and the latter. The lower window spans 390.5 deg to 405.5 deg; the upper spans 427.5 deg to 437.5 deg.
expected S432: 2.1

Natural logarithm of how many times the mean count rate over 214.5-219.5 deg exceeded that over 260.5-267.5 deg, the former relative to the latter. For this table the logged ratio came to -0.15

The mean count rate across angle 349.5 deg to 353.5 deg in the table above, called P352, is 2.4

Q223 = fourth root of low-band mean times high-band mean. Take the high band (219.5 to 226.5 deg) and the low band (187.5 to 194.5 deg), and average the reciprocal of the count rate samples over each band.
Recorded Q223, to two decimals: 0.46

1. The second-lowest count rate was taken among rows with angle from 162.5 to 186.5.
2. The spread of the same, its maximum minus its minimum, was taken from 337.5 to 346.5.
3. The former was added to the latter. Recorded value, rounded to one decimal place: 5.4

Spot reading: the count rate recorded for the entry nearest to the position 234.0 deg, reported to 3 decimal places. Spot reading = 5.731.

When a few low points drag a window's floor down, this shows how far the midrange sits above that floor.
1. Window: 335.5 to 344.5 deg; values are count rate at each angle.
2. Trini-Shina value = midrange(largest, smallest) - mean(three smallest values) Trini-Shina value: 0.30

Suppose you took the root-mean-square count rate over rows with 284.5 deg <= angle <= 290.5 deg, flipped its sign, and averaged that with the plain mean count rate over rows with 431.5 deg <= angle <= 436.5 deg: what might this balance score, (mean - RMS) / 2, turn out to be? -1.2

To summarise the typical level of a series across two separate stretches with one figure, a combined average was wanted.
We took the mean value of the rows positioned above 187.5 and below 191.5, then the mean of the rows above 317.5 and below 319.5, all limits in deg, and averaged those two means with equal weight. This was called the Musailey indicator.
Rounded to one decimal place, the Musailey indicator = 4.2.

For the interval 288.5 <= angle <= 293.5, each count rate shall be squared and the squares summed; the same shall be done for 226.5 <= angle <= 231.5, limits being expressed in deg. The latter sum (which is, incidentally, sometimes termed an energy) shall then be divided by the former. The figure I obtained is 1.2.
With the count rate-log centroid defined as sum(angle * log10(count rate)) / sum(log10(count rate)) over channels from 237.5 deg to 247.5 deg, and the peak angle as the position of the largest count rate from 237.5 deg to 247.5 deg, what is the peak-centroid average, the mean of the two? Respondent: 242.8 deg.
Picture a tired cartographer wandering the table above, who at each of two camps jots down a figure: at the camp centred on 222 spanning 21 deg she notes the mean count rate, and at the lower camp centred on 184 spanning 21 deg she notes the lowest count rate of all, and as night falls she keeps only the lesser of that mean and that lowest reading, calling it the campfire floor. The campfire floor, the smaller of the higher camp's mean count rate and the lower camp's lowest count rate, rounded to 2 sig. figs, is 3.8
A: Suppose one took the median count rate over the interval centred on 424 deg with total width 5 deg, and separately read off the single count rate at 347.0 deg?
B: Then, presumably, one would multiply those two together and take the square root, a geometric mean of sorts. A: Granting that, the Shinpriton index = 2.4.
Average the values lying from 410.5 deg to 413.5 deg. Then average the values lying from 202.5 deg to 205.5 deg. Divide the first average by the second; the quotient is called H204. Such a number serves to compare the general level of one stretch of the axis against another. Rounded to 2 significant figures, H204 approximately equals 0.41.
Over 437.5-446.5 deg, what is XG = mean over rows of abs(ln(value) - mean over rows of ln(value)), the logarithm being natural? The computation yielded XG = 0.059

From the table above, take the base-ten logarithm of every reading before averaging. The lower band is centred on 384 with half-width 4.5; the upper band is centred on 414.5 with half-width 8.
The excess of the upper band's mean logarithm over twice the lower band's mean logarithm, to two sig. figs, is -0.30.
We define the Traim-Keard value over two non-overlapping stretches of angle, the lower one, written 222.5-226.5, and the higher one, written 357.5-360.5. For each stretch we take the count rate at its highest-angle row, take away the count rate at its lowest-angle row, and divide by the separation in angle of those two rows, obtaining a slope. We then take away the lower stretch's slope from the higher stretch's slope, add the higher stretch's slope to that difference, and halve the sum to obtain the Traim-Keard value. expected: -0.21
